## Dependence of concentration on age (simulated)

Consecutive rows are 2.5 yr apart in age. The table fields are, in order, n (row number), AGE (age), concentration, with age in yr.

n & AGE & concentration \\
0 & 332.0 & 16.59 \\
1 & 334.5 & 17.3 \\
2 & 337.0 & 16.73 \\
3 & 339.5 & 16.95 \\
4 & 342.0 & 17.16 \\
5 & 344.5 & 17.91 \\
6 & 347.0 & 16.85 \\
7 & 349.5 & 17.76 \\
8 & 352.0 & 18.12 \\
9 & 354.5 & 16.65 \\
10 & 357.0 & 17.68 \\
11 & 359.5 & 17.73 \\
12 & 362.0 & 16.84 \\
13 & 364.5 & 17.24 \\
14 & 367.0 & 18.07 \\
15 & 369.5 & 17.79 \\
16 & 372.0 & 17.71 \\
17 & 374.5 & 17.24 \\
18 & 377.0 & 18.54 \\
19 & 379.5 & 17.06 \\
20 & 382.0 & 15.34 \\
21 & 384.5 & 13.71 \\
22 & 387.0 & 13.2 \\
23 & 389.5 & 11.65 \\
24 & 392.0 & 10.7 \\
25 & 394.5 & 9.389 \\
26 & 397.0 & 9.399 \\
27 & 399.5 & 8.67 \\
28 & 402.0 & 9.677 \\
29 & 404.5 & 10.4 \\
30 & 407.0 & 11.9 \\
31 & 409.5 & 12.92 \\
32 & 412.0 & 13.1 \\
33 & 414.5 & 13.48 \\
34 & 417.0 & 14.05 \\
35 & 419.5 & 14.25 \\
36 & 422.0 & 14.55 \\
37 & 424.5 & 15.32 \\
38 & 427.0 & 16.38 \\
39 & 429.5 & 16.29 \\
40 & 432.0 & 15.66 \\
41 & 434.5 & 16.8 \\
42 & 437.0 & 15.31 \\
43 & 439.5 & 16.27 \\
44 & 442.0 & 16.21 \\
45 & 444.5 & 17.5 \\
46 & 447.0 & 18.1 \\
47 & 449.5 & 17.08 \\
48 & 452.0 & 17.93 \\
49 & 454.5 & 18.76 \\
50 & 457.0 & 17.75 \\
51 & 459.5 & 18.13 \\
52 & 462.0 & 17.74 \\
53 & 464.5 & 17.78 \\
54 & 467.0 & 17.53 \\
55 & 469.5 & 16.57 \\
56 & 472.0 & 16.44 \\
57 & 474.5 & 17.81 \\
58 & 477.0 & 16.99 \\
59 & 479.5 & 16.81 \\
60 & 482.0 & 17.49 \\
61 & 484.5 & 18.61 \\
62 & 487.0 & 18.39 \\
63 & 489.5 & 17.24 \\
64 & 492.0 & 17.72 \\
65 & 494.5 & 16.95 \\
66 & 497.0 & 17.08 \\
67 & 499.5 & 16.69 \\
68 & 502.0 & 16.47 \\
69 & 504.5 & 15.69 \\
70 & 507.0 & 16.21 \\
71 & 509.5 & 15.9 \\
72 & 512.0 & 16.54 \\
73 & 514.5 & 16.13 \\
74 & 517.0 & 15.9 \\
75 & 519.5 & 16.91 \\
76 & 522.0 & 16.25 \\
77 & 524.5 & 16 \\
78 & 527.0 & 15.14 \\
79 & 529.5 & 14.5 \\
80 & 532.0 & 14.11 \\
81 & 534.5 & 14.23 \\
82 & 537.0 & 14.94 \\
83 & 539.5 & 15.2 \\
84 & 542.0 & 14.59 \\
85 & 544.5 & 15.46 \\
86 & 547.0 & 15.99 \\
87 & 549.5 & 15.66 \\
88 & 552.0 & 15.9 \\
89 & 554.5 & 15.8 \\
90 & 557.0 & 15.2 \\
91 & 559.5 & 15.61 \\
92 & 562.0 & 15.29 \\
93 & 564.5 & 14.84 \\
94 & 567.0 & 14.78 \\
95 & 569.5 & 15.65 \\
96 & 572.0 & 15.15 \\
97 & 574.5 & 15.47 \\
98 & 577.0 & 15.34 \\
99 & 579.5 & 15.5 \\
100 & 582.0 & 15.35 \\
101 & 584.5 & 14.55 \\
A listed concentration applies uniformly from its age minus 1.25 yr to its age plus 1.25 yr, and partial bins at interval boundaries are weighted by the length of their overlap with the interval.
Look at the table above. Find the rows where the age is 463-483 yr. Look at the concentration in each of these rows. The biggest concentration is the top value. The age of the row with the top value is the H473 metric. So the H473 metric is 474.5 yr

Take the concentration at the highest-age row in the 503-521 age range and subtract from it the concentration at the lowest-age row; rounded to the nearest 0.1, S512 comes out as 1.2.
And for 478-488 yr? 1.6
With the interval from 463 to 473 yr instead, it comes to -1.3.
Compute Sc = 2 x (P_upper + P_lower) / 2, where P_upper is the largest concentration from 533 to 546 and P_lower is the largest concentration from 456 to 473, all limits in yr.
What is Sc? 33.6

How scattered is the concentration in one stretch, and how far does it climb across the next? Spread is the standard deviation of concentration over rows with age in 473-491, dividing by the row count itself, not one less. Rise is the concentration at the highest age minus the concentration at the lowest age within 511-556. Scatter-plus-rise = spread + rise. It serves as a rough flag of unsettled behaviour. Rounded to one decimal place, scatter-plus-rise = -0.1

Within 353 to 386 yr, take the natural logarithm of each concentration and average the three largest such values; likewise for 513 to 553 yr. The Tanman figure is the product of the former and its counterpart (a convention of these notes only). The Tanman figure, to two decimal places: 8.11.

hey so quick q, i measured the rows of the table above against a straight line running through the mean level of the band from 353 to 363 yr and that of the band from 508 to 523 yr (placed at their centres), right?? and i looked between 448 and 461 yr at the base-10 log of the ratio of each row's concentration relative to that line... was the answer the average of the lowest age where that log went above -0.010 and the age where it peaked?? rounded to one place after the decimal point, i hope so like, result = 452.0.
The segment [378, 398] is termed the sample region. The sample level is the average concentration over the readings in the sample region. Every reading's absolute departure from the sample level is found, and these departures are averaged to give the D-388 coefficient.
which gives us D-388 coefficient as 2.3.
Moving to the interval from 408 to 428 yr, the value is 0.9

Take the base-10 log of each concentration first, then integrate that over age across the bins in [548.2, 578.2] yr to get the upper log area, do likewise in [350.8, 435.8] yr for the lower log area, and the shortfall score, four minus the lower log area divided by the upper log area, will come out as 1.2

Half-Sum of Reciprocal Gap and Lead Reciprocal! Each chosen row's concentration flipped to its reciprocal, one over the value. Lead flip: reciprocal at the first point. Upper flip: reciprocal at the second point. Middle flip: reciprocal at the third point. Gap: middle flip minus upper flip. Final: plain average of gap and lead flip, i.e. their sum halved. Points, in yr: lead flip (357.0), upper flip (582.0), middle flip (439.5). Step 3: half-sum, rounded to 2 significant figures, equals 0.026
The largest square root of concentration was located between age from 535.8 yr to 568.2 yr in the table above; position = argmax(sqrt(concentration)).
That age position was 547.0 yr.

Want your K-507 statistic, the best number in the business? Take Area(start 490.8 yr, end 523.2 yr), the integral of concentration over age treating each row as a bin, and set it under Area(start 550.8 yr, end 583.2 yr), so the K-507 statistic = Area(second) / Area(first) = 0.93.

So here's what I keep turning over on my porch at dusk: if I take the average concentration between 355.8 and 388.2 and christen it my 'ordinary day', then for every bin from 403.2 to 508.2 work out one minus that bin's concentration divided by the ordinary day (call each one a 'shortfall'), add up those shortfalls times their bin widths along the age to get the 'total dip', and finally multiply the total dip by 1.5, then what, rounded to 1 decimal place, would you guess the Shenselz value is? 4.6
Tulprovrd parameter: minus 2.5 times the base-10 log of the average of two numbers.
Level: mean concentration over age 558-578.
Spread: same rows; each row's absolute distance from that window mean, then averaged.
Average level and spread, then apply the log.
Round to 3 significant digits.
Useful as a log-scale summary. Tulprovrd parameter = -2.22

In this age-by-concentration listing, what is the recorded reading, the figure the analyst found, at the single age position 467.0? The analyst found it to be 17.53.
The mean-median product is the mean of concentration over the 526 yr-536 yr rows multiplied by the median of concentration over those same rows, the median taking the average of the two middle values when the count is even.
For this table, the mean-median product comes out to 208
